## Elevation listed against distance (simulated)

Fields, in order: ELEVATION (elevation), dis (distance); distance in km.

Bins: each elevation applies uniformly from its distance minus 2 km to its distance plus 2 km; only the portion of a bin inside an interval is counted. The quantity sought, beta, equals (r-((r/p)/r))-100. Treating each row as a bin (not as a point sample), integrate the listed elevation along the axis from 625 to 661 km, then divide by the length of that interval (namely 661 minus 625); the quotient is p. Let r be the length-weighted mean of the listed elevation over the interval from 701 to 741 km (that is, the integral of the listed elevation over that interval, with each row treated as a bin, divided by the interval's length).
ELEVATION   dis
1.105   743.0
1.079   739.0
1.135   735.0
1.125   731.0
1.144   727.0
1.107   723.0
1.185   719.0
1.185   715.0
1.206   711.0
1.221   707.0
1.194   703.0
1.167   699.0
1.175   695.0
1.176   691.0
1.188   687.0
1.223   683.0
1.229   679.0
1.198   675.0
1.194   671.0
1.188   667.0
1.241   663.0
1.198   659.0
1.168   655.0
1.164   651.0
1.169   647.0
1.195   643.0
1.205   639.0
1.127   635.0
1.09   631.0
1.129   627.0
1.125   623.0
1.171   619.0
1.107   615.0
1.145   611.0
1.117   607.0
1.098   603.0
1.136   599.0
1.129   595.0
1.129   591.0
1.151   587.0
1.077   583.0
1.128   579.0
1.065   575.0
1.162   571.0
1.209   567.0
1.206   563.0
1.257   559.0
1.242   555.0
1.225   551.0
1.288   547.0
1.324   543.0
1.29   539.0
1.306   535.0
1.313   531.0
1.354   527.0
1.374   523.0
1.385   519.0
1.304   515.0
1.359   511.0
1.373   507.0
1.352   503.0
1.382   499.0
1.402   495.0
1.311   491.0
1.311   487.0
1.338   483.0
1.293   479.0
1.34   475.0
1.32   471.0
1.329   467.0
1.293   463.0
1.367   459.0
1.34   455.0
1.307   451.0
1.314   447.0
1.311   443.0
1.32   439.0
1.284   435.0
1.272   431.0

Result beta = -99.7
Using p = 1.16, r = 1.16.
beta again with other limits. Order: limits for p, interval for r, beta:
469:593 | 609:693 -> -99.6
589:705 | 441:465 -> -99.5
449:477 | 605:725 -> -99.6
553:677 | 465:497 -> -99.5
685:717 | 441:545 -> -99.5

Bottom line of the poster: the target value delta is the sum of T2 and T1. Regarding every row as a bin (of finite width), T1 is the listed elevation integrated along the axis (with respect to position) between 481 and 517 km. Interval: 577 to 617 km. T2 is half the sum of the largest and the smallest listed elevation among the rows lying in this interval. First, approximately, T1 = 49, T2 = 1.11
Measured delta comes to 50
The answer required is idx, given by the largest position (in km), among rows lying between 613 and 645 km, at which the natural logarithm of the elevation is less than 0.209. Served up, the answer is 643.0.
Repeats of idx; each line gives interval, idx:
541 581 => 579.0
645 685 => 683.0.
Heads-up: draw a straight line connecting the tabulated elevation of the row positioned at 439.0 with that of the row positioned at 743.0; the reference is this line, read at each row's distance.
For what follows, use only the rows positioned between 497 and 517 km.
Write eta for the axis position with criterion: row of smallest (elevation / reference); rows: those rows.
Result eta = 515.0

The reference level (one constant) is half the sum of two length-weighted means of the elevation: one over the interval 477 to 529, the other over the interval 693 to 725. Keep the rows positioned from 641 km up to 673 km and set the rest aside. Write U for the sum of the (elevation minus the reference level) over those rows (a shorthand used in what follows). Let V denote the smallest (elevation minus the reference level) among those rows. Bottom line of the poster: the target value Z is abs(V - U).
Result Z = 0.5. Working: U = -0.6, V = -0.10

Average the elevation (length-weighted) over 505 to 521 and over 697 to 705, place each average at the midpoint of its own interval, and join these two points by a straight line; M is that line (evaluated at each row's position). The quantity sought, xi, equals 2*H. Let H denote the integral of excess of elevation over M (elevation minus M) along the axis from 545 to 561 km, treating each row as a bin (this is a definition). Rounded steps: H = -1.0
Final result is -2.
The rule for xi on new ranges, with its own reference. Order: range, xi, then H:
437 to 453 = -3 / -1.7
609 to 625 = -4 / -1.9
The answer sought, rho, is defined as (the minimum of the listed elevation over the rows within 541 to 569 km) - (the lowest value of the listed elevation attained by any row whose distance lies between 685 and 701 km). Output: 0.039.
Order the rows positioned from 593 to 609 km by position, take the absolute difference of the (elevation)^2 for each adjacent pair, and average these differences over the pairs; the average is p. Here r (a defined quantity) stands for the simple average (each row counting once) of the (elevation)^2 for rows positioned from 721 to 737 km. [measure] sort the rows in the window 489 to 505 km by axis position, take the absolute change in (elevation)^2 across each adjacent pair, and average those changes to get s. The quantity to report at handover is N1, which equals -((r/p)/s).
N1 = -208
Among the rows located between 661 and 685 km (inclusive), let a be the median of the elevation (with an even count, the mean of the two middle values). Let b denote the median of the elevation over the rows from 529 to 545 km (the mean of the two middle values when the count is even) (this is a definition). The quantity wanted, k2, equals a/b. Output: 0.92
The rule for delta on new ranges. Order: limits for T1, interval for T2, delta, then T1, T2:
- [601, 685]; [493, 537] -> 99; 98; 1.35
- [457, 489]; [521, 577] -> 44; 42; 1.22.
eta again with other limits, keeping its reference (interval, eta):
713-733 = 723.0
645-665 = 651.0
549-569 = 563.0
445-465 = 463.0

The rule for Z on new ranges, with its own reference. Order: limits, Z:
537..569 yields 0.0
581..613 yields 0.9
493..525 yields 0.8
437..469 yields 0.4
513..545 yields 0.5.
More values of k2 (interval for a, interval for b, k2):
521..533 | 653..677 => 1.13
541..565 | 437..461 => 0.95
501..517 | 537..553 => 1.05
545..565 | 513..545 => 0.94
